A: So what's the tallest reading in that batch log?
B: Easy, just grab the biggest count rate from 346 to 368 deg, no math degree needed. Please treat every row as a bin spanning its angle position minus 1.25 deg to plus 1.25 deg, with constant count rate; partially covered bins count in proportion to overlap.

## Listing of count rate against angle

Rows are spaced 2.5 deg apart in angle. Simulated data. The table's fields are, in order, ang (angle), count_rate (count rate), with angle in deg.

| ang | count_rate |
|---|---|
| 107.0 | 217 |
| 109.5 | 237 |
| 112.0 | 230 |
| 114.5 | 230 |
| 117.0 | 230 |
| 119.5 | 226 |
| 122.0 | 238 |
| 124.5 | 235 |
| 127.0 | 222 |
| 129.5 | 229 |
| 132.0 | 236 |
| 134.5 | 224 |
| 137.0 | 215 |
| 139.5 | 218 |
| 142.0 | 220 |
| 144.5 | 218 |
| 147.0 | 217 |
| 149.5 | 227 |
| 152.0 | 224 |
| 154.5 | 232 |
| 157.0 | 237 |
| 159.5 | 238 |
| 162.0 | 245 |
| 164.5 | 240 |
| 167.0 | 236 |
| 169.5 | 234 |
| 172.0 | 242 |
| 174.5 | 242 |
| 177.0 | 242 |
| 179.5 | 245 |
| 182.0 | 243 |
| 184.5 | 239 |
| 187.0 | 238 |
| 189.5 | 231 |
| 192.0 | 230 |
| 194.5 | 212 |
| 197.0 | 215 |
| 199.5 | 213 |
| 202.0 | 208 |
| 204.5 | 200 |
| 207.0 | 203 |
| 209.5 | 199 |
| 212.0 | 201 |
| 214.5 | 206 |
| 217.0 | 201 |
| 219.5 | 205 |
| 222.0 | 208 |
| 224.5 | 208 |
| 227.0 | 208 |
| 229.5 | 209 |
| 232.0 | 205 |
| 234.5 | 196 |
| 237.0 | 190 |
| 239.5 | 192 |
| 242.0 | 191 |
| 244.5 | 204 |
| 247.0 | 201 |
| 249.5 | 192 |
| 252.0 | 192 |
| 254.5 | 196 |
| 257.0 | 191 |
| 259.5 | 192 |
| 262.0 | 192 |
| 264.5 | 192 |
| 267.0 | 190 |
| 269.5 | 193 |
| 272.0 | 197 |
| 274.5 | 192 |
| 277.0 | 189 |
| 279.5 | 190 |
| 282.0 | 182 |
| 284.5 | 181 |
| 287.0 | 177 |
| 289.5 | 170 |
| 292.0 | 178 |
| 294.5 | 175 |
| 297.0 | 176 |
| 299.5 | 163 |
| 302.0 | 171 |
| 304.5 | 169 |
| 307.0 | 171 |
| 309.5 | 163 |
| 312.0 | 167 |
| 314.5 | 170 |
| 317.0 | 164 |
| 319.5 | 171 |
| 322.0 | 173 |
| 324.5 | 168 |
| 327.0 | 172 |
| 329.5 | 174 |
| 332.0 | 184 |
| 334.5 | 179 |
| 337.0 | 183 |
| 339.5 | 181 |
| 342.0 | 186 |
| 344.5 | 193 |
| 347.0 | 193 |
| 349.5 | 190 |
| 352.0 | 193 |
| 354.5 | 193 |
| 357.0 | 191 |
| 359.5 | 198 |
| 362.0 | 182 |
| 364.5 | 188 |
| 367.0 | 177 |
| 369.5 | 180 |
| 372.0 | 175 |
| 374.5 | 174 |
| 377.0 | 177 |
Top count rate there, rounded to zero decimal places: 198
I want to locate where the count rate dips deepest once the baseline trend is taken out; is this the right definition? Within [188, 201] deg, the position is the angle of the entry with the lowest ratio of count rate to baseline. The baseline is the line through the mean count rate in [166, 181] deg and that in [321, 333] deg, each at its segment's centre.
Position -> 194.5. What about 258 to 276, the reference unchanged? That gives 259.5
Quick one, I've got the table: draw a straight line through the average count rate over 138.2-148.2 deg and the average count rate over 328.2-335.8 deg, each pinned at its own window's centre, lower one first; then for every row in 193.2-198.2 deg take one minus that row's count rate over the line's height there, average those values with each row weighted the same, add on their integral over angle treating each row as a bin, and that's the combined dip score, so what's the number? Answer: -0.18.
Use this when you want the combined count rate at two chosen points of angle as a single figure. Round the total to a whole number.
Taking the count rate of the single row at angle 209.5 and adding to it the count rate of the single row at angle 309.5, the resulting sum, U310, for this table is 362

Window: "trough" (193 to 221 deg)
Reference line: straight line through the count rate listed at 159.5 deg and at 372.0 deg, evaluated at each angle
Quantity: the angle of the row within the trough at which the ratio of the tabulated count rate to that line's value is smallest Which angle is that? 204.5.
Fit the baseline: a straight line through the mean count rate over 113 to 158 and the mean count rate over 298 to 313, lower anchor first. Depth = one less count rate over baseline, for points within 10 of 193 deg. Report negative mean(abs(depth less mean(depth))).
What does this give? -0.045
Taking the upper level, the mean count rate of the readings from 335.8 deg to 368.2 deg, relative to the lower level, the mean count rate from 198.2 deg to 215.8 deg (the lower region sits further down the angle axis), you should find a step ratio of 0.922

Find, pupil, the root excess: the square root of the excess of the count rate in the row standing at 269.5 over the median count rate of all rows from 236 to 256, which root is 1.0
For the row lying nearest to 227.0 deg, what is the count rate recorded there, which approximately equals 208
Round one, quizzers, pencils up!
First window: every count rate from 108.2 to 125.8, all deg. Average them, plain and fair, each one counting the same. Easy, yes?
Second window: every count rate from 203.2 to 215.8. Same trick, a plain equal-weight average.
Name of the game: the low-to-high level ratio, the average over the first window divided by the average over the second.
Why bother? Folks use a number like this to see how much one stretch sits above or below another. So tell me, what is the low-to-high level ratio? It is 1.15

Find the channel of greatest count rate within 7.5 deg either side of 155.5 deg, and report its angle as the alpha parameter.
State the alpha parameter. 162.0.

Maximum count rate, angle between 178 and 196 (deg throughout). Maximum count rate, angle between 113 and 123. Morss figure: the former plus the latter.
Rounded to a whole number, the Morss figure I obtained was 483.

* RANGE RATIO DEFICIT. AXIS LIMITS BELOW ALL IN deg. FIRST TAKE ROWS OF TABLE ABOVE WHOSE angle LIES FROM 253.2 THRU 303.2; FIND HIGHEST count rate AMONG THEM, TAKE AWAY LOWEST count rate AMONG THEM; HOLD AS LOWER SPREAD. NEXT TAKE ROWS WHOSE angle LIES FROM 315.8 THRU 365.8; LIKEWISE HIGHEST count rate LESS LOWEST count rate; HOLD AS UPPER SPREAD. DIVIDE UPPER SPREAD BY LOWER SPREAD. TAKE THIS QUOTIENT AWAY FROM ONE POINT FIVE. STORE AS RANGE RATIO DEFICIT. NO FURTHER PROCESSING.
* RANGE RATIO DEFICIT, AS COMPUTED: 0.5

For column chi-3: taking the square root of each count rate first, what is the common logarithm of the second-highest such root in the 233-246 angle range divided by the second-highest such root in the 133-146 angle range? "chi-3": -0.025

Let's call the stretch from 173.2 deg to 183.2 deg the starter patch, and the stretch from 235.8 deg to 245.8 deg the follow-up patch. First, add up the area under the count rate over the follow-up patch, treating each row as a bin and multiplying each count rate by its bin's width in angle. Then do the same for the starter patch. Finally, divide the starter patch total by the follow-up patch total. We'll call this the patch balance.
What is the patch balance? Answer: 1.25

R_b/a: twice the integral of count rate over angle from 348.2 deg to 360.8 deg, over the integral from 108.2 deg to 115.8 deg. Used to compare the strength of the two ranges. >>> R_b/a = 2.8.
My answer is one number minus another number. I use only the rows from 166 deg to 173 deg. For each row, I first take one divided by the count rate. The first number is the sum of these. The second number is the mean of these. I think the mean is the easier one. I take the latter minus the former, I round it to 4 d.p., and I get -0.0084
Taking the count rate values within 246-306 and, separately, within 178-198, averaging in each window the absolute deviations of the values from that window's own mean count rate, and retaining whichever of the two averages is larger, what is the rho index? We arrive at 10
